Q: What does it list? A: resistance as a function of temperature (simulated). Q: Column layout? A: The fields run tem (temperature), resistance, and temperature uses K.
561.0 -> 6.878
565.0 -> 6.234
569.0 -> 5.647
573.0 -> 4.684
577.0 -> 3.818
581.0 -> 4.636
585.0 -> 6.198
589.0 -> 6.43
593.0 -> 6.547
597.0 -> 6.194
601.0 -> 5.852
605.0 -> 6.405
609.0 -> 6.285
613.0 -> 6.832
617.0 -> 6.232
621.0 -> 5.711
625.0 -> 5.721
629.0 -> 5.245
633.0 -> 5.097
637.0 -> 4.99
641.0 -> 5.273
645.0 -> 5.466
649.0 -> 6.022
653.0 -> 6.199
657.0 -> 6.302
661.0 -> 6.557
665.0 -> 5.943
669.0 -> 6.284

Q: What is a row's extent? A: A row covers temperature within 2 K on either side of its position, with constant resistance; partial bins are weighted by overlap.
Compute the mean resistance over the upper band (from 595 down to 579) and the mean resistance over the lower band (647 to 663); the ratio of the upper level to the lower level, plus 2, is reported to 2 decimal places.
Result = 2.95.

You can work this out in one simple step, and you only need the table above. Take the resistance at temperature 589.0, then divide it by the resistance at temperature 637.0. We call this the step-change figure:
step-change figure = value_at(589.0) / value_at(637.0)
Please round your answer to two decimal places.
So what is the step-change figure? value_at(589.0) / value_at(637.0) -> 1.29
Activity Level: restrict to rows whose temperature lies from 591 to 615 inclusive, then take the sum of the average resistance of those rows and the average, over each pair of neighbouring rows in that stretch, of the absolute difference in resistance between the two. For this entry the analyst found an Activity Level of 6.74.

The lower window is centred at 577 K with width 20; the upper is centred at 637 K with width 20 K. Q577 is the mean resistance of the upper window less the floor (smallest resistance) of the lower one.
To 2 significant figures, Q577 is 1.4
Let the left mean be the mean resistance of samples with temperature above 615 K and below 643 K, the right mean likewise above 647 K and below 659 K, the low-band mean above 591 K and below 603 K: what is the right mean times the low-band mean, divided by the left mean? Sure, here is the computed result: 7.0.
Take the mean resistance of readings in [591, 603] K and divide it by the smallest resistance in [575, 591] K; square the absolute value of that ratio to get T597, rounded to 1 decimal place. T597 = 2.6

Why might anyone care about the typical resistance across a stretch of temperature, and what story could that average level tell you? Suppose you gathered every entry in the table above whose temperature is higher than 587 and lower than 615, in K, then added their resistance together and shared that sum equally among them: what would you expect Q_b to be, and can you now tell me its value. 6.4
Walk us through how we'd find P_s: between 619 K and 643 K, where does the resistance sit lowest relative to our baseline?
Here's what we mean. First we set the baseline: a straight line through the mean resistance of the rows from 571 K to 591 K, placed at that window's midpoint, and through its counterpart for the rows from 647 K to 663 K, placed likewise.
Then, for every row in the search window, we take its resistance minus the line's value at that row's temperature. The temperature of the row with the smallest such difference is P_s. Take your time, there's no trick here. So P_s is 637.0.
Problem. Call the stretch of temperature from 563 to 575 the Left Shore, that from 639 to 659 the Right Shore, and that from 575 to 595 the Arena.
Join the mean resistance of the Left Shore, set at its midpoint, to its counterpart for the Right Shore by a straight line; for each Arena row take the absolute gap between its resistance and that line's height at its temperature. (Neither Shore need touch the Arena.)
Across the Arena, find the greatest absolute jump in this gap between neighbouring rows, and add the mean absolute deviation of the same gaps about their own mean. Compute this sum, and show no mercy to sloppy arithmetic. 1.1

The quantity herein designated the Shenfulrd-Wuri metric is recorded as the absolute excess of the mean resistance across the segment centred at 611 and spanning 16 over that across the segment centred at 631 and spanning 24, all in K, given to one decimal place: 1.1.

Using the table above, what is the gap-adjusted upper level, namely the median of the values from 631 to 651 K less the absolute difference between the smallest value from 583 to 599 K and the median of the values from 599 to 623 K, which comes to 5.2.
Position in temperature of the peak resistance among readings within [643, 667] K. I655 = 661.0 K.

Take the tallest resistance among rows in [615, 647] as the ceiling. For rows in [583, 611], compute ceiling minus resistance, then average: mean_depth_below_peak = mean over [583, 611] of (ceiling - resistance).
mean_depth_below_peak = 0.0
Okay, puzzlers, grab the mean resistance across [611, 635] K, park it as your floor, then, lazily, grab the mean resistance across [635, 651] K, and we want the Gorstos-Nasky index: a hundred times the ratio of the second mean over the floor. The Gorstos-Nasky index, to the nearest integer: 94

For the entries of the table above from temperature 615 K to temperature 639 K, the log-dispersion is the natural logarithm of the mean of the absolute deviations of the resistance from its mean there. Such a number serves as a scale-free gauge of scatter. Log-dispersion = -0.95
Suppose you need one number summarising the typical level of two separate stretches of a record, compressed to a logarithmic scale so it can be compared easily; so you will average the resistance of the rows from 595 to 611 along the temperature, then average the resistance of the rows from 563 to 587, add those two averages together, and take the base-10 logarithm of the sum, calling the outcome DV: 1.06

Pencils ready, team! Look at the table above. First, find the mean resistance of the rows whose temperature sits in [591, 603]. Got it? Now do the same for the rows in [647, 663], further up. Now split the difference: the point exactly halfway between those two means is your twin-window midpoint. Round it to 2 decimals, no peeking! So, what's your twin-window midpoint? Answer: 6.23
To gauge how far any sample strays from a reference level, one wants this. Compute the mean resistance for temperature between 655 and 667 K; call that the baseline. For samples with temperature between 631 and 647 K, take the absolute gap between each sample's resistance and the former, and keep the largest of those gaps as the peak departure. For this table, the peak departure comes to 1.3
